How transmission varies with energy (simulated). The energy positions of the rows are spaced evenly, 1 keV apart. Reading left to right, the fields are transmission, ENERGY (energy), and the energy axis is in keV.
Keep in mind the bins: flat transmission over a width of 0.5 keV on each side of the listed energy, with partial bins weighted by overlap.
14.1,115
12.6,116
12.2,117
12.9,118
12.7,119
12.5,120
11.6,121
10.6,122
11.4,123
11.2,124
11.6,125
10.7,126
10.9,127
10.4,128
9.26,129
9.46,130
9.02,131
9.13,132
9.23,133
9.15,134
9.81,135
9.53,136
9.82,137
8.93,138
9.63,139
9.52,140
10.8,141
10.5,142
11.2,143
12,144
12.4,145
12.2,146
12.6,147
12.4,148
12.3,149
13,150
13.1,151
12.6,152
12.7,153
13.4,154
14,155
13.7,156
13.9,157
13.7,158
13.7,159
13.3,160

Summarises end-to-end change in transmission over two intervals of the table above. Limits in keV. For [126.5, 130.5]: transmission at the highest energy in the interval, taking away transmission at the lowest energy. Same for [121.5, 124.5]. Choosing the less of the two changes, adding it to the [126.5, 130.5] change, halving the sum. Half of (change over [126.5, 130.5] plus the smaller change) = -1.4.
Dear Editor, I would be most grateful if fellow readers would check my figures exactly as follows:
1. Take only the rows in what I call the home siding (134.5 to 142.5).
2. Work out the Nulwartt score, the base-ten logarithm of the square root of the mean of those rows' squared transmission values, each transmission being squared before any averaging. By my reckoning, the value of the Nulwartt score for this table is 0.99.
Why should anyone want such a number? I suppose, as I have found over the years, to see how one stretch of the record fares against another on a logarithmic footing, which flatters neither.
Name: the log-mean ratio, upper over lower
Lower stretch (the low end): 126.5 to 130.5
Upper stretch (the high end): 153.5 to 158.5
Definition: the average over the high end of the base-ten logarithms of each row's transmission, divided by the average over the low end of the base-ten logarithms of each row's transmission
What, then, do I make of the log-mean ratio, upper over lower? 1.14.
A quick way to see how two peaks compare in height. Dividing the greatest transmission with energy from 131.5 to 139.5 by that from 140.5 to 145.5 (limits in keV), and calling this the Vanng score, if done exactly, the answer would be 0.79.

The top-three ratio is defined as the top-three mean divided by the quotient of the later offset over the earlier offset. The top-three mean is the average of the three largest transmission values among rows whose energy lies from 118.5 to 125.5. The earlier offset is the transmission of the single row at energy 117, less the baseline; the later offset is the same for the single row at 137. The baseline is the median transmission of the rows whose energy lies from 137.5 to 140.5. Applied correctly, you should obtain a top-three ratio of 110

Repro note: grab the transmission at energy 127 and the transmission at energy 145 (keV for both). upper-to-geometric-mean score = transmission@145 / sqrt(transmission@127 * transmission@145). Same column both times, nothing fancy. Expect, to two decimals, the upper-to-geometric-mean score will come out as 1.07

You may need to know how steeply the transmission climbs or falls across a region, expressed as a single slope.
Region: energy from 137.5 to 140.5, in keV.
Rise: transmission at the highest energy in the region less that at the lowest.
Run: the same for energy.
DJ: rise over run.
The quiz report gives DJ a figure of 0.3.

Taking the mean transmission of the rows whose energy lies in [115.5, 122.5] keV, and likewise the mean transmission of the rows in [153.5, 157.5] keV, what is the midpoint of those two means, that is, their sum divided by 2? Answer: 13.0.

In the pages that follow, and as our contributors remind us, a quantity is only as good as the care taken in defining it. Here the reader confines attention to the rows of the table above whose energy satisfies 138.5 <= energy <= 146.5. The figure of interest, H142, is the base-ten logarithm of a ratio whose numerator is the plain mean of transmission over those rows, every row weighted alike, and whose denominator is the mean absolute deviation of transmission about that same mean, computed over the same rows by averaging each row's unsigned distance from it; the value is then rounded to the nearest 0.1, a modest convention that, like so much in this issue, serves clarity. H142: 1.1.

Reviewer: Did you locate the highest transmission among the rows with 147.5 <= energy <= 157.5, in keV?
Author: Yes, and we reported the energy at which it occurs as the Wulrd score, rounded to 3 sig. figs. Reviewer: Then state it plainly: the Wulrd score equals 155 keV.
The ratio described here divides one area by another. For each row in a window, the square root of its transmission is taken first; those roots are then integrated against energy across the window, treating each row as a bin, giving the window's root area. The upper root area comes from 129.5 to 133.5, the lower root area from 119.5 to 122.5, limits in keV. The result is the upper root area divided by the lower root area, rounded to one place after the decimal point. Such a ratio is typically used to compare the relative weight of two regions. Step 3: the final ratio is 1.2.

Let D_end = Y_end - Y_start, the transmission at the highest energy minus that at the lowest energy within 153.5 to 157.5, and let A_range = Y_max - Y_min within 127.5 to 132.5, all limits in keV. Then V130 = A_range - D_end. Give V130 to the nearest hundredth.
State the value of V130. 0.88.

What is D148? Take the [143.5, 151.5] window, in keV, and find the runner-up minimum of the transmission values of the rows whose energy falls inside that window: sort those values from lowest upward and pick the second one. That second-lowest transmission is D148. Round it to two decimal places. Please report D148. 12.20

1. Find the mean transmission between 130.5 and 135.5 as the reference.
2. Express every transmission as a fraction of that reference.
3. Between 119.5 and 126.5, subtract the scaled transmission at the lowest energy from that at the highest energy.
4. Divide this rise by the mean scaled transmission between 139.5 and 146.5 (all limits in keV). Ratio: -0.16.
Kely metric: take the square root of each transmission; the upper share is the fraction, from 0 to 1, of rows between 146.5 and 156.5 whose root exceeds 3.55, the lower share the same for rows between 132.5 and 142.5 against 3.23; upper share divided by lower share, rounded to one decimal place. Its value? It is 3.0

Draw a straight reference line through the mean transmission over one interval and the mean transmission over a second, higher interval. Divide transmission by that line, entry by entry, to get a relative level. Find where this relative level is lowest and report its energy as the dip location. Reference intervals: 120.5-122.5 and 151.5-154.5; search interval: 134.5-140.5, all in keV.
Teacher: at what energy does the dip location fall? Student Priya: 138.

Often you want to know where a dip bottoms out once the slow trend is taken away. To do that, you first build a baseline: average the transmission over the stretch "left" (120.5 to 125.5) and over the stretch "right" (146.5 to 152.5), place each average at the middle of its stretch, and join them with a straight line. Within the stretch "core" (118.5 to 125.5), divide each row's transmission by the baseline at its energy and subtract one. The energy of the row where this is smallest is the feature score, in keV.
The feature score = 122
